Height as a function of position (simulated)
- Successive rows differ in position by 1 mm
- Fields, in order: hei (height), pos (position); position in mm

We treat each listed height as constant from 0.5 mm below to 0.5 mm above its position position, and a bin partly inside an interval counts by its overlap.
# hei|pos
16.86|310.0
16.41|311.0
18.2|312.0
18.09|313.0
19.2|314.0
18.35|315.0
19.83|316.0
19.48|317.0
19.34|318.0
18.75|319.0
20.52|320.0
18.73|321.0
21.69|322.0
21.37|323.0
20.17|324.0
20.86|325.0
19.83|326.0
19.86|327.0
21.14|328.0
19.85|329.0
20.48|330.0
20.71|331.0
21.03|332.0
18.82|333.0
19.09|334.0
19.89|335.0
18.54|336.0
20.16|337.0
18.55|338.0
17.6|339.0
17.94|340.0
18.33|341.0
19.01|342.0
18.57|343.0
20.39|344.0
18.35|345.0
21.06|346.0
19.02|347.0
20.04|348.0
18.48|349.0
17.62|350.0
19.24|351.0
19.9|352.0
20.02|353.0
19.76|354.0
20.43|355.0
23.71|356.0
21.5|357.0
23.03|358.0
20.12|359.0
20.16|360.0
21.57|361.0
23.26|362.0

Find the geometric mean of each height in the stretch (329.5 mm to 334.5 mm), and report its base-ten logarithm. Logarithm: 1.30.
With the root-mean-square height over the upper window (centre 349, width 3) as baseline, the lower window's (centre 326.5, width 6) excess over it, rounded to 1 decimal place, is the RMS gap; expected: 1.6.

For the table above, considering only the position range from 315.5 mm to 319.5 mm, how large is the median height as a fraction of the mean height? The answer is 1.00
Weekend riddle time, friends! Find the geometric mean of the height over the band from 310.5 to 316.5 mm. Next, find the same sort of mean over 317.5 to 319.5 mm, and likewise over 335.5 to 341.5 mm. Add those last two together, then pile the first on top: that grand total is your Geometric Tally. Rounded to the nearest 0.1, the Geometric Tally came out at 55.9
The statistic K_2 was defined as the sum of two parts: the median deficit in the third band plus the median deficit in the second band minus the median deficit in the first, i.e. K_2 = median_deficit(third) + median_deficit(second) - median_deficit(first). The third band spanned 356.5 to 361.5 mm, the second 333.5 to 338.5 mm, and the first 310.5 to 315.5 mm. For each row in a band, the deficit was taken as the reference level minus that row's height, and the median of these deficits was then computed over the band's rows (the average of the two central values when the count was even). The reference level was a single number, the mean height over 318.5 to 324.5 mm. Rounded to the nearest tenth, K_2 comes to -2.2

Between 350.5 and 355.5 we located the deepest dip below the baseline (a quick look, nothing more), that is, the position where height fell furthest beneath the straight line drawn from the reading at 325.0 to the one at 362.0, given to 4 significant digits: 351.0 mm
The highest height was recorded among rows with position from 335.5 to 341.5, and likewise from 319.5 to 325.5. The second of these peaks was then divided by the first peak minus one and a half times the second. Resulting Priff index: -1.75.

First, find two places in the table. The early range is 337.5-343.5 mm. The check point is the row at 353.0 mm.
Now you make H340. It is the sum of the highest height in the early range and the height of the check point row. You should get 39.0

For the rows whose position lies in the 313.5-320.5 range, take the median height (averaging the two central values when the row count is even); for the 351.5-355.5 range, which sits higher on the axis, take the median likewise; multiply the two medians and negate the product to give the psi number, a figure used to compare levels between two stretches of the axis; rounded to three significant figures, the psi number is -386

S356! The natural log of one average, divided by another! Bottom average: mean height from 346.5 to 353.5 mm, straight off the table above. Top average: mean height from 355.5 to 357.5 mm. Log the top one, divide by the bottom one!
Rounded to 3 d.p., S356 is 0.163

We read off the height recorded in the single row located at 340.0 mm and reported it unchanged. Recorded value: 17.94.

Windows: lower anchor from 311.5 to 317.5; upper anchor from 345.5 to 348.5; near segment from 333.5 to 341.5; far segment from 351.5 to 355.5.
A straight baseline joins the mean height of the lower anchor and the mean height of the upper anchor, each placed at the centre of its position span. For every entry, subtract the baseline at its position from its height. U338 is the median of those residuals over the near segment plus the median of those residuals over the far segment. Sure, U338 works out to -1.4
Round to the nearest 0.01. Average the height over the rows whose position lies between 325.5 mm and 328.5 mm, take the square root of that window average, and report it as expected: 4.50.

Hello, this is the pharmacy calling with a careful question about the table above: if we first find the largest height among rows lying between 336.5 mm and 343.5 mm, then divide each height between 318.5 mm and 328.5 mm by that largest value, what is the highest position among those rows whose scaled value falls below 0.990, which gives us 327.0 mm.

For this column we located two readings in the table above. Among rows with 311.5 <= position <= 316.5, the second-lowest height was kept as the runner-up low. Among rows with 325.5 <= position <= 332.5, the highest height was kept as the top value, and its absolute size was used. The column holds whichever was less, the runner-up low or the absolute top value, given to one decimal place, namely 18.2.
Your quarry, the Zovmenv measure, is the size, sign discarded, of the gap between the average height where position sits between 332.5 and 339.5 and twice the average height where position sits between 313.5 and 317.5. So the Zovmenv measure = 19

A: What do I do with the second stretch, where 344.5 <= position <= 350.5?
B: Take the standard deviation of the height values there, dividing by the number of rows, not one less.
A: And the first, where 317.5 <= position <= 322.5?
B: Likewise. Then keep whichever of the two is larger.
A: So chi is 1.15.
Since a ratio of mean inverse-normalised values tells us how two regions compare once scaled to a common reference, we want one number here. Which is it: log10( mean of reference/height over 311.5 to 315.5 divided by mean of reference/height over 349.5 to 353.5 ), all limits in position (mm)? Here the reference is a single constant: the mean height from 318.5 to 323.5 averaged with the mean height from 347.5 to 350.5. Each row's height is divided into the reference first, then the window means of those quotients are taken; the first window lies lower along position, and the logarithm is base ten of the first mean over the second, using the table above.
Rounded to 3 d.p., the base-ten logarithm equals 0.016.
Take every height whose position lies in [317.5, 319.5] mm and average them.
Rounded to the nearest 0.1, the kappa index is 19.0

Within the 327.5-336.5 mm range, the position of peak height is 328.0 mm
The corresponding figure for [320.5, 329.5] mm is 322.0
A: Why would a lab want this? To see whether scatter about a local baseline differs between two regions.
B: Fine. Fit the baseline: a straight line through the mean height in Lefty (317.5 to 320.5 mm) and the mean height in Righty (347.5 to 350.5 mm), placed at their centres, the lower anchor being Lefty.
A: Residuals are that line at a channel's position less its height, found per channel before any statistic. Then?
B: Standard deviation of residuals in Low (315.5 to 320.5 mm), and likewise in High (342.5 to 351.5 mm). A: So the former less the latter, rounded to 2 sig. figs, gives -0.43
